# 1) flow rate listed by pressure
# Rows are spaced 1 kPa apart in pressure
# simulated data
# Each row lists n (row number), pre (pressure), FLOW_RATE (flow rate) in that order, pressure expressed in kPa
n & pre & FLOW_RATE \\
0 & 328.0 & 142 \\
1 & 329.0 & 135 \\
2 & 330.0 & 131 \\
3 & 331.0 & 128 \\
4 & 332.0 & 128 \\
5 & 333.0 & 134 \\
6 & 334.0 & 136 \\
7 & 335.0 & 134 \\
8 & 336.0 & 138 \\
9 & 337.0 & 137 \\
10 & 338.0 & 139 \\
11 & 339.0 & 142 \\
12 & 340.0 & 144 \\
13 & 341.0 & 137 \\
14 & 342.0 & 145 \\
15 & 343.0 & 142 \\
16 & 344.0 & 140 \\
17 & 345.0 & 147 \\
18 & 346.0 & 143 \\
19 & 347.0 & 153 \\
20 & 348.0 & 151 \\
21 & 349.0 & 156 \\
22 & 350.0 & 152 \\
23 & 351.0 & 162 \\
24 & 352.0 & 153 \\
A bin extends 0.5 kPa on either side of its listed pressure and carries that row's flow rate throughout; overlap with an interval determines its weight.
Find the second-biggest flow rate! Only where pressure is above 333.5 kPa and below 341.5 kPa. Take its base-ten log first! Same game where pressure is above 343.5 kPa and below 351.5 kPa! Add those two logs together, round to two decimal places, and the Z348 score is 4.35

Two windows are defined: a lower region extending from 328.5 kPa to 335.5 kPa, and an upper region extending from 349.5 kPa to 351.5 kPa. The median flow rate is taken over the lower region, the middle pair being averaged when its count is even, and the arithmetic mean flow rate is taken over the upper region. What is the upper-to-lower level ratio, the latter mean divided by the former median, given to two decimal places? 1.17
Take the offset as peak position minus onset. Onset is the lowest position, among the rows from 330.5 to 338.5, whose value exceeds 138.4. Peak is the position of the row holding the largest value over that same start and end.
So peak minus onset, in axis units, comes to 0 kPa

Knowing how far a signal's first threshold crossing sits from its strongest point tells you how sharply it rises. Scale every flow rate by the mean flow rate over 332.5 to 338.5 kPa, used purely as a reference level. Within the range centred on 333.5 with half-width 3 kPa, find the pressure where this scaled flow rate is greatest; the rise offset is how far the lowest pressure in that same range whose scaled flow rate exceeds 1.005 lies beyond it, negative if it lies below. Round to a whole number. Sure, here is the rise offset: 0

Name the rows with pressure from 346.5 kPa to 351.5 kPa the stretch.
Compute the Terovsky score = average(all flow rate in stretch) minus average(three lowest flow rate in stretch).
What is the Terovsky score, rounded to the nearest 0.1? 2.8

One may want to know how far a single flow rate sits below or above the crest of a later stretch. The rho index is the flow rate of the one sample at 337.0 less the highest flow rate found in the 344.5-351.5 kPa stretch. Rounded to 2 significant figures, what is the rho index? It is -25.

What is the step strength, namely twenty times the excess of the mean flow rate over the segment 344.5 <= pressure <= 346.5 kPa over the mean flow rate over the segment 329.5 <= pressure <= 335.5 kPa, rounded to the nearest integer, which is 263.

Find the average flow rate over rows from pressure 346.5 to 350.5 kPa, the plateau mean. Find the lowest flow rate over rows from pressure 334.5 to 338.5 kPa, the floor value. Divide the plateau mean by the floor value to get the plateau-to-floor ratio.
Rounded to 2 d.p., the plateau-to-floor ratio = 1.14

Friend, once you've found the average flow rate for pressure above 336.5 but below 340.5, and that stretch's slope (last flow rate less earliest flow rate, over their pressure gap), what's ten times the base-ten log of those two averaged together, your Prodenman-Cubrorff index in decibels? 18.54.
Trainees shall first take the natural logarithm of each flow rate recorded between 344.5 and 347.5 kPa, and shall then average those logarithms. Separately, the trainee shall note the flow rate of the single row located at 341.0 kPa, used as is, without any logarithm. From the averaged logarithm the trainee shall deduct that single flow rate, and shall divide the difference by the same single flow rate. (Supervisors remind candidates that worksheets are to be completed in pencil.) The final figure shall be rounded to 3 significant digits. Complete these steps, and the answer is -0.964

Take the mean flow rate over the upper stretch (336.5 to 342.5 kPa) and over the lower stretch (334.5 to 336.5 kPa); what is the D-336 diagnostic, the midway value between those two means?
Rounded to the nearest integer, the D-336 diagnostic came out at 138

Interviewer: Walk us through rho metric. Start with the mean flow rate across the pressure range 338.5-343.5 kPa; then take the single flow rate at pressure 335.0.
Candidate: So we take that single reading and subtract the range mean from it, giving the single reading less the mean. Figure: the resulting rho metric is -8.0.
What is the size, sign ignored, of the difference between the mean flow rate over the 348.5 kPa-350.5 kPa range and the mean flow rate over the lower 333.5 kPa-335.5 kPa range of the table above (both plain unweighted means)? 19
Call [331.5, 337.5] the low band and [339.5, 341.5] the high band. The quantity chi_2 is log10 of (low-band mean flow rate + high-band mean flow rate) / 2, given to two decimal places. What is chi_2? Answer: 2.14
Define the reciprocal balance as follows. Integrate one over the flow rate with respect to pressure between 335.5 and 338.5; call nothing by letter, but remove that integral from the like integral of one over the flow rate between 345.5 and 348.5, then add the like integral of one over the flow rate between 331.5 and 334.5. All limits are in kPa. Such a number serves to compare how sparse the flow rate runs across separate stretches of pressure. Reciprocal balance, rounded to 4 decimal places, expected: 0.0210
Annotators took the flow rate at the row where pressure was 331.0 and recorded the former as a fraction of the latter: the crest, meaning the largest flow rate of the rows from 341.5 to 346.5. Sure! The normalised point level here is 0.87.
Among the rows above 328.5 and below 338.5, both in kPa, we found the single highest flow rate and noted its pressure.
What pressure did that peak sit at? 338.0 kPa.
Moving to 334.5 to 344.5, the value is 342.0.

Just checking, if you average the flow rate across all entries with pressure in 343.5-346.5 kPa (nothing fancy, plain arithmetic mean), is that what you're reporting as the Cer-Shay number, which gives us 143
